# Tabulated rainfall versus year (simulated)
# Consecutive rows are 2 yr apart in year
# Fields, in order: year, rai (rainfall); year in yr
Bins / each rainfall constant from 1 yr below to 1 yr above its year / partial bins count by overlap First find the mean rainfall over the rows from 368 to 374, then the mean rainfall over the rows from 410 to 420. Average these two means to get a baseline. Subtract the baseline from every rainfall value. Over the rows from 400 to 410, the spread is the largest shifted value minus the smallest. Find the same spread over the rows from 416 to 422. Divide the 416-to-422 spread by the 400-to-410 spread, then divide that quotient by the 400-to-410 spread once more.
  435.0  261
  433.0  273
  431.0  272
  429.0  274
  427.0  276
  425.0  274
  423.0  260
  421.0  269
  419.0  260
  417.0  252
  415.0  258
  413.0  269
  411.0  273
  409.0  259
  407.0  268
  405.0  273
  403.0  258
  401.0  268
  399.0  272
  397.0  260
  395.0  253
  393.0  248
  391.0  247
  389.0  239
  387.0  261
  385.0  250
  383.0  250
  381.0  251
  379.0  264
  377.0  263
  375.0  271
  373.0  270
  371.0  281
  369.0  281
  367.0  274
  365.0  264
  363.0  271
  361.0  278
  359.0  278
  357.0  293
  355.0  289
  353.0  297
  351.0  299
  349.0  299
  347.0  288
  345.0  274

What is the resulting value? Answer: 0.076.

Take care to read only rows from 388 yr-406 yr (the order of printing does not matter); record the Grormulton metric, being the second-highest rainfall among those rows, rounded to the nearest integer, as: 272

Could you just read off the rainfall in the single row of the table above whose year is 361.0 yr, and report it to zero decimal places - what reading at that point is 278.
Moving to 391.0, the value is 247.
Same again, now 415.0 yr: 258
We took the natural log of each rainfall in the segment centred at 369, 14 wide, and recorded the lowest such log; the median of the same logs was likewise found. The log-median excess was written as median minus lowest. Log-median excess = 0.026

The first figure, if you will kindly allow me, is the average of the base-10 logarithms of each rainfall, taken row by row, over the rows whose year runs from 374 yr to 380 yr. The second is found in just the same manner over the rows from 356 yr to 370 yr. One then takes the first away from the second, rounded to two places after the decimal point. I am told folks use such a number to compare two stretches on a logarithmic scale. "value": 0.02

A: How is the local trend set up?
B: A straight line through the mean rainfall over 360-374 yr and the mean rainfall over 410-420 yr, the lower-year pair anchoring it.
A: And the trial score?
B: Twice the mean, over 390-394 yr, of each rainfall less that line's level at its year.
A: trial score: -41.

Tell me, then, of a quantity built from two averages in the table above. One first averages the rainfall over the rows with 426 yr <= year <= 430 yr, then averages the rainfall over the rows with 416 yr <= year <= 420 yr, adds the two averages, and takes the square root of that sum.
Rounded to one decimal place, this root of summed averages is 23.0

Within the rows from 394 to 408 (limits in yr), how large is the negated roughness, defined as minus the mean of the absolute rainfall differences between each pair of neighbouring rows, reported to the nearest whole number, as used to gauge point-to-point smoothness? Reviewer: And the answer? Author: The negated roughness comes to -9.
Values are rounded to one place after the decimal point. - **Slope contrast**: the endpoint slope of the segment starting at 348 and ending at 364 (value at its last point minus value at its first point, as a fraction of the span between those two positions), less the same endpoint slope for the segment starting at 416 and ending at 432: -3.4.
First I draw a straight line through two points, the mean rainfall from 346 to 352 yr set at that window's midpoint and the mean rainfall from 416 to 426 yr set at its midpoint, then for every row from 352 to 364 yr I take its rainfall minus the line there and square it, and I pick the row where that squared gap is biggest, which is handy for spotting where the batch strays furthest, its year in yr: 363.0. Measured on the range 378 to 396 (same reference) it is 389.0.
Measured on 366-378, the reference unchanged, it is 377.0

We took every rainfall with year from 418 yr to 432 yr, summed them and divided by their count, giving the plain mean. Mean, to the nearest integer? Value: 269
